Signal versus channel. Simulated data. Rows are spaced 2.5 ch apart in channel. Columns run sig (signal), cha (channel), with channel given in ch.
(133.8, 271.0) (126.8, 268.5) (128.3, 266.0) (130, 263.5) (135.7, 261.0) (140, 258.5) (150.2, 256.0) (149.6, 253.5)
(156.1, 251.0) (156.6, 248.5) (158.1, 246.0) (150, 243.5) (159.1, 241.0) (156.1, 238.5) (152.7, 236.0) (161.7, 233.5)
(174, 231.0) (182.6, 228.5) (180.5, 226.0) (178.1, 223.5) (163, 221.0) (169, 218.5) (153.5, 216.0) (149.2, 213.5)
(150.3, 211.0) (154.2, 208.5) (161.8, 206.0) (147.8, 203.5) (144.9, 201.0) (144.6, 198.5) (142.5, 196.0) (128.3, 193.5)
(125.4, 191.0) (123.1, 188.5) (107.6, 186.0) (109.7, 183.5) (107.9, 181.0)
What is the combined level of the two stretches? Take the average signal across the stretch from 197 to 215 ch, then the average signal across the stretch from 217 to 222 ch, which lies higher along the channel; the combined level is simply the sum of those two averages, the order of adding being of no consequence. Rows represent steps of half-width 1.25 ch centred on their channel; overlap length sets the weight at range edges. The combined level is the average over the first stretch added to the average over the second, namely 316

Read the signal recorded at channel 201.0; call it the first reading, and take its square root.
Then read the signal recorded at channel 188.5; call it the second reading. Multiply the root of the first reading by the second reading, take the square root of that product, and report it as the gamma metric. 38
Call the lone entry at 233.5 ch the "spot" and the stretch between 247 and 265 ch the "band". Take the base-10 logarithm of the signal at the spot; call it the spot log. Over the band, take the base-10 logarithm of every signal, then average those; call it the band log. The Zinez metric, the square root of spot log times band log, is 2.19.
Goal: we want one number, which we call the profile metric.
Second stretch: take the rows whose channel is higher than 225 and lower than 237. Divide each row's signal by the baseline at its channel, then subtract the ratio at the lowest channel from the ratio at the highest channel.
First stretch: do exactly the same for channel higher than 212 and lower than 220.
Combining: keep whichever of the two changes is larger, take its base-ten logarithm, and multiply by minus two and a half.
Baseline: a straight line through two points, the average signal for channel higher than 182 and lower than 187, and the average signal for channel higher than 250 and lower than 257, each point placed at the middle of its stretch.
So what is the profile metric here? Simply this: 2.27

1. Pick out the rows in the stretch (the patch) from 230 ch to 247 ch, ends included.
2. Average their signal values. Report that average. 159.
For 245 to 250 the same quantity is 157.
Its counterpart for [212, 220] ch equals 157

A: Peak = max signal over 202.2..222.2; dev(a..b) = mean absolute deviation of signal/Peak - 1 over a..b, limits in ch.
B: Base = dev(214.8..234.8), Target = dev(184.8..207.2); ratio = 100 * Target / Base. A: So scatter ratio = 158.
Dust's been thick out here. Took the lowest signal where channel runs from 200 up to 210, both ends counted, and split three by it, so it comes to 0.0207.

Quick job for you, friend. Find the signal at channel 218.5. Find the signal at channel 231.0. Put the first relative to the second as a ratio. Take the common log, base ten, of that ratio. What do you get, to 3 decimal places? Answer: -0.013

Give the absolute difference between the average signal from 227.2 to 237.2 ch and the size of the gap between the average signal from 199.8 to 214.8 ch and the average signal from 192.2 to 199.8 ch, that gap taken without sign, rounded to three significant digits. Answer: 155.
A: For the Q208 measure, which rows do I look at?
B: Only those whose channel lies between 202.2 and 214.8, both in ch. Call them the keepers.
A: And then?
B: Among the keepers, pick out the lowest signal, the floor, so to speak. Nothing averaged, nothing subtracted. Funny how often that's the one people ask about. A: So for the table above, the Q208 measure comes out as 147.8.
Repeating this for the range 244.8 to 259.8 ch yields 140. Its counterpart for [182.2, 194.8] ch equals 107.6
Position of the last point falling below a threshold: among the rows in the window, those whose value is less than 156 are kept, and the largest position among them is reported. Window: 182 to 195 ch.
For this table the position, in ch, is 193.5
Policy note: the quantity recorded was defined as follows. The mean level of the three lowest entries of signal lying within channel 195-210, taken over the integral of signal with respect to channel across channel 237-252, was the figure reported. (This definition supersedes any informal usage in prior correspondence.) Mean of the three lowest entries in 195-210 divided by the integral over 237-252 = 0.062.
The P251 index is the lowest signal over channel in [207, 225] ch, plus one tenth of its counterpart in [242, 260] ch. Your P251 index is 163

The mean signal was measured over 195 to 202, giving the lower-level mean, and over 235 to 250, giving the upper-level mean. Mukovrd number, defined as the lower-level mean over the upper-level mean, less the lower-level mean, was -143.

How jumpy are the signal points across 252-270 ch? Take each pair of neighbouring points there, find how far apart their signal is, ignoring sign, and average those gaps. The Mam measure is 4.0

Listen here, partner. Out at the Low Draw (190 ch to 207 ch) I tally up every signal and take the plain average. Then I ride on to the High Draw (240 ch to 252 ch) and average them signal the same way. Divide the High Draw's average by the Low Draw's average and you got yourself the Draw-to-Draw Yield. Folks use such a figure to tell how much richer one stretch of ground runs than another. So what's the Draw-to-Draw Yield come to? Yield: 1.1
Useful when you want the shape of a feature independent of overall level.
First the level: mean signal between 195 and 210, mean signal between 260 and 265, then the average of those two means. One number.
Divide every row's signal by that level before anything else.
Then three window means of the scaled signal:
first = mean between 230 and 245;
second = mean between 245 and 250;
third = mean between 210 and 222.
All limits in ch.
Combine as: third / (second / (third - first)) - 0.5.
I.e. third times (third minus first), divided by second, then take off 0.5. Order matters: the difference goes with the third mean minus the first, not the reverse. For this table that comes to -0.51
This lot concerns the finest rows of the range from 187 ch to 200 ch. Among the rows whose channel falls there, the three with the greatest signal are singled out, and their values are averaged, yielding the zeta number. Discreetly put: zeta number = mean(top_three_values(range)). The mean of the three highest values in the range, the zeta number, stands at 138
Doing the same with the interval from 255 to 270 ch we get 142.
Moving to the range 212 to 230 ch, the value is 180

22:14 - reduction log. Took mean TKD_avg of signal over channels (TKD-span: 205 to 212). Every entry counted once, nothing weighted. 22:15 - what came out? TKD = 155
